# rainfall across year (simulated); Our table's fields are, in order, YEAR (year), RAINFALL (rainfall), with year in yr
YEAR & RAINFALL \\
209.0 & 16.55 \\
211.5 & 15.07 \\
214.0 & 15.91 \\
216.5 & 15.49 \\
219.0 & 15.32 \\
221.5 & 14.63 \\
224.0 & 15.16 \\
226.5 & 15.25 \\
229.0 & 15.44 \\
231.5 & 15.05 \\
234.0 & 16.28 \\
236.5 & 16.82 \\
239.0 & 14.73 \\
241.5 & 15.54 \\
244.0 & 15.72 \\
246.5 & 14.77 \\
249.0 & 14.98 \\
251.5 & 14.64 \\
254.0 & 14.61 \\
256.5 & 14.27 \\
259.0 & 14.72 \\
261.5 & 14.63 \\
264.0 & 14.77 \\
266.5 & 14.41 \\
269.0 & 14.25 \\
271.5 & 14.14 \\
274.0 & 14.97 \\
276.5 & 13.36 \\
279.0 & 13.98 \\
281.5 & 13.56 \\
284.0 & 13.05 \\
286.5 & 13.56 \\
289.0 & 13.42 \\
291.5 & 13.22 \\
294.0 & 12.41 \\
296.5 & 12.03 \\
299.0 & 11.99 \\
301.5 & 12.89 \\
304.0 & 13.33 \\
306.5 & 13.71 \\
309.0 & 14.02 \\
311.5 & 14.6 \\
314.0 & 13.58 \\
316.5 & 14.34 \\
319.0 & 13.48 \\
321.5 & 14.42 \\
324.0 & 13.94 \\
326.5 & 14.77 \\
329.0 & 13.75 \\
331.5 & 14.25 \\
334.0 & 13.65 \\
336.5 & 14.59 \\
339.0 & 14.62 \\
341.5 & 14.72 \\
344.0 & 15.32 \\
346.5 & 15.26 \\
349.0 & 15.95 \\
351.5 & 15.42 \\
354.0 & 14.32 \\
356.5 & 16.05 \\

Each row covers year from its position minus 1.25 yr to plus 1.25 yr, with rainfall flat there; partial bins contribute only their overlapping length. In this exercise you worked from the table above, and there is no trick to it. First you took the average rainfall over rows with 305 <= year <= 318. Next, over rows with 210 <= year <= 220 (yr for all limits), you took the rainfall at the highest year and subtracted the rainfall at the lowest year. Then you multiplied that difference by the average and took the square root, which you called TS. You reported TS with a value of 1.9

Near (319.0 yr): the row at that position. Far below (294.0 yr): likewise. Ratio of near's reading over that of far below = 1.09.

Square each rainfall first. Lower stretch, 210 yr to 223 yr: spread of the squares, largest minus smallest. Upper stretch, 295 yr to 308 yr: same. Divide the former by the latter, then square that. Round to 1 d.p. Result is 0.8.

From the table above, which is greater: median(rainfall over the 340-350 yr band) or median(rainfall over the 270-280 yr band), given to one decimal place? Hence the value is 15.3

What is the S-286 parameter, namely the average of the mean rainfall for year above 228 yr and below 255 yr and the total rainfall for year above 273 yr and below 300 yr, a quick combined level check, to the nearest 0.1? 80.4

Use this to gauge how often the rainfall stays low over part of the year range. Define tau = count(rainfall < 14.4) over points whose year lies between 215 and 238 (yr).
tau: 0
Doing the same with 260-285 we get 6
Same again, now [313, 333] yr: 6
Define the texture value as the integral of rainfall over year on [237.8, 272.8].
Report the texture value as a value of 515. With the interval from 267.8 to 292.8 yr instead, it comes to 344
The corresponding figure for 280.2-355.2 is 1045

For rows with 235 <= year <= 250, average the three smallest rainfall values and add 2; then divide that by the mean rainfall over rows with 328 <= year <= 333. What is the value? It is 1.20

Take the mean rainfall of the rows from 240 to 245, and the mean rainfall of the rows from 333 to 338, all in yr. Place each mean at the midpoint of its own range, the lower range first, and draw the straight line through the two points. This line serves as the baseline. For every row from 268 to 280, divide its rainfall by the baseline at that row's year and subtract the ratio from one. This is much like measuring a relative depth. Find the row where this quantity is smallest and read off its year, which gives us 274.0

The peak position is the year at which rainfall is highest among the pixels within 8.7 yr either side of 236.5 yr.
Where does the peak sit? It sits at 236.5 yr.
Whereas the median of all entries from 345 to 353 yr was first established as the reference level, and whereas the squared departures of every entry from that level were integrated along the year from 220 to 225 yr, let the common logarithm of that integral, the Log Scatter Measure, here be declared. 0.2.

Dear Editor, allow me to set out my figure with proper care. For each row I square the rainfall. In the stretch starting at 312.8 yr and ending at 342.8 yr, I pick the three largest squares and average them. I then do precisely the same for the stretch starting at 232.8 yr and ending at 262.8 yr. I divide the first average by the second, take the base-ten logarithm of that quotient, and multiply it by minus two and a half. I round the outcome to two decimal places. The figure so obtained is 0.22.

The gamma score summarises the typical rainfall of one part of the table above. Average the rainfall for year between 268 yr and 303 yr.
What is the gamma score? 13.3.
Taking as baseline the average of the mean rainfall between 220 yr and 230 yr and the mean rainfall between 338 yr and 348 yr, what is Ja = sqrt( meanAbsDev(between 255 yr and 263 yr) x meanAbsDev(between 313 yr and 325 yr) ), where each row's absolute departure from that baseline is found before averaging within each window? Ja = 0.75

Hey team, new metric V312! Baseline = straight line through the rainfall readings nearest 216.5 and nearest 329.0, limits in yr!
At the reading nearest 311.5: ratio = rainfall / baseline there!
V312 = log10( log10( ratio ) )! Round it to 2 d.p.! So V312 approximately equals -1.75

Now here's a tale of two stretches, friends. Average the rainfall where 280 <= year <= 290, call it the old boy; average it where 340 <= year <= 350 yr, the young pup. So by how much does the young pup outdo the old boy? 1.9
